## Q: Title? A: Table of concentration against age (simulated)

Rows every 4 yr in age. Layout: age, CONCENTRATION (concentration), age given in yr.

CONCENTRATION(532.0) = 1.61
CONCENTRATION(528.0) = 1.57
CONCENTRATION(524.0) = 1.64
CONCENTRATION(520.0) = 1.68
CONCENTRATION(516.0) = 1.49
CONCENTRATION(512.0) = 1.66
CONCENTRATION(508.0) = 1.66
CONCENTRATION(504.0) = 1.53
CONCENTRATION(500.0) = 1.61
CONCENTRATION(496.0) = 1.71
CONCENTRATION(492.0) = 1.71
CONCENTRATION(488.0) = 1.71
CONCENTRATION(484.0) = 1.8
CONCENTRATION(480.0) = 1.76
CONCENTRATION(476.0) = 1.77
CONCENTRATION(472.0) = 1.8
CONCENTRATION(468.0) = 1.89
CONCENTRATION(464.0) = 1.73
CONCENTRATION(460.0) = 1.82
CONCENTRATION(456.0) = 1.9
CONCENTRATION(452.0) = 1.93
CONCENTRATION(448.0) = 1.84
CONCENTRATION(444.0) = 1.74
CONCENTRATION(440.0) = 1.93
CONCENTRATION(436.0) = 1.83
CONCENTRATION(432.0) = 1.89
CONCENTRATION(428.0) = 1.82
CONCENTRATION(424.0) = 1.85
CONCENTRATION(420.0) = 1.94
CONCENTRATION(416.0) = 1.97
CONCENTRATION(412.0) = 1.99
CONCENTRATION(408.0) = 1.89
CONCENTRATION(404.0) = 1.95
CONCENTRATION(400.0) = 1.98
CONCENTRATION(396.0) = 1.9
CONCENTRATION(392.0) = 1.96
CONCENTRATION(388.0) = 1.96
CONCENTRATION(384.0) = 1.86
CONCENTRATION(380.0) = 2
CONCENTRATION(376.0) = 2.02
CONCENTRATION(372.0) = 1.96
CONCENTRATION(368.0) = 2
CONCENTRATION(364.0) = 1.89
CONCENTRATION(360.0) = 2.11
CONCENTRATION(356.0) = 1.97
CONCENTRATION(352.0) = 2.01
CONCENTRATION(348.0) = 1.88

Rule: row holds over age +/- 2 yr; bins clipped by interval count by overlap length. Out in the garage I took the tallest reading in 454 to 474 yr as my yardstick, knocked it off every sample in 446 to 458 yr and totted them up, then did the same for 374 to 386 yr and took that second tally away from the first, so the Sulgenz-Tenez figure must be -0.21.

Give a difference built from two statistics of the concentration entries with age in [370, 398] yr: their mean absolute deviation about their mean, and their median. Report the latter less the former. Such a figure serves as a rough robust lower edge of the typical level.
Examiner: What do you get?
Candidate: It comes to 1.92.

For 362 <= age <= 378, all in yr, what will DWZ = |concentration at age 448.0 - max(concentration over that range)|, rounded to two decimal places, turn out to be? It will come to 0.18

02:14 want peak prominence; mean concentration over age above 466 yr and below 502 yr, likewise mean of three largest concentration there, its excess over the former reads 0.079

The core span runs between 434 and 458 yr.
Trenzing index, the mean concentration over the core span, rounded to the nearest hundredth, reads 1.86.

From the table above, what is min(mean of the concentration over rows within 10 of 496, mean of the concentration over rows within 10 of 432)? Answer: 1.65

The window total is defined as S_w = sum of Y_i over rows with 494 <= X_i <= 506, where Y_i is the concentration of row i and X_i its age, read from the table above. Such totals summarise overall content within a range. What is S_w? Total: 4.85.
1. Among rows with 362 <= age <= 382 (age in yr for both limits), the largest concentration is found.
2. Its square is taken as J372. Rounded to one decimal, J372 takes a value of 4.1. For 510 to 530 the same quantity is 2.8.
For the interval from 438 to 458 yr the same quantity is 3.7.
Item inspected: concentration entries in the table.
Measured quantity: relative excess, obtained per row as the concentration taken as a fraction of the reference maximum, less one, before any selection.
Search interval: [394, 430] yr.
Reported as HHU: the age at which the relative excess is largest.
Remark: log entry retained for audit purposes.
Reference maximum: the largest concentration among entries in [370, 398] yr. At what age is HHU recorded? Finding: 412.0 yr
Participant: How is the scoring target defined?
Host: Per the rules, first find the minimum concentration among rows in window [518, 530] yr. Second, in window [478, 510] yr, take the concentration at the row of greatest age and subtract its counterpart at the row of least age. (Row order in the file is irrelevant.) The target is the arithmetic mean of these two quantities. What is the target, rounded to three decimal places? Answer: 0.735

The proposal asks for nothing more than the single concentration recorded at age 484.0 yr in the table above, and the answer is 1.8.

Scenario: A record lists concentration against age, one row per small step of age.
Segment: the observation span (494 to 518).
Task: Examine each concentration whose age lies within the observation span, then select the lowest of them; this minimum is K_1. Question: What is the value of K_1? 1.49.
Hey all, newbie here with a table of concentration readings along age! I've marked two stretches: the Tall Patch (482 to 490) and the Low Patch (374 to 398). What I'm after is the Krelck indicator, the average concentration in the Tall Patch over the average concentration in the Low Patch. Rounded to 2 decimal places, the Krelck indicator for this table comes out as 0.90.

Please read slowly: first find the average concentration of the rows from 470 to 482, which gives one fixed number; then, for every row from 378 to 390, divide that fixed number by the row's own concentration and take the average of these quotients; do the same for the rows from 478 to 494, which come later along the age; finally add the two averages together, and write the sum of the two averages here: 1.94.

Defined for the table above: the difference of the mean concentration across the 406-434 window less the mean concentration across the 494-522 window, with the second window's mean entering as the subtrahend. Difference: 0.29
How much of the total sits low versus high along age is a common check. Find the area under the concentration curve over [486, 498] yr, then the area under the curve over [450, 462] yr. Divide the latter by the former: 1.10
